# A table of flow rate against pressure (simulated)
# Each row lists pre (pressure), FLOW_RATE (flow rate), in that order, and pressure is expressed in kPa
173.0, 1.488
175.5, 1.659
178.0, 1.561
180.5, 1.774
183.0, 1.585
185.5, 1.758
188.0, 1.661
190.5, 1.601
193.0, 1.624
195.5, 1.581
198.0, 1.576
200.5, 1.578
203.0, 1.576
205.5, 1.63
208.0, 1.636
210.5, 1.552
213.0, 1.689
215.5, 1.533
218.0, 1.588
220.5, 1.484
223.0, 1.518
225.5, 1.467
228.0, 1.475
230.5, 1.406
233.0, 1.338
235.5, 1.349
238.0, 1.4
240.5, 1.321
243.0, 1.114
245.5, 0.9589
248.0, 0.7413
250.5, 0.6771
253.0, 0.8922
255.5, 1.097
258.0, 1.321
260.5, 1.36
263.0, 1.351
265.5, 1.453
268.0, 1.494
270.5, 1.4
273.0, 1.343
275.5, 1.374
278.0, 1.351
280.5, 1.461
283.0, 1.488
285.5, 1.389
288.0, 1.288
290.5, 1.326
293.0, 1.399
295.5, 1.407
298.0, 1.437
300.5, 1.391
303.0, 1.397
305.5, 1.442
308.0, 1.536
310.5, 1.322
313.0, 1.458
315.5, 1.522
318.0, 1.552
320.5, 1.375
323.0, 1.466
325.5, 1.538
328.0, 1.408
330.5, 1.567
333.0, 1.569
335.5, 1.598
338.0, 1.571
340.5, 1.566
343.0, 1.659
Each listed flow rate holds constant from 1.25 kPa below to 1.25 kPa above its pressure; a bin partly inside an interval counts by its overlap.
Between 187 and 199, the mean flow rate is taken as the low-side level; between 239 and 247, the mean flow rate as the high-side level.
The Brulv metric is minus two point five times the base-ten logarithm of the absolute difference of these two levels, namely 0.8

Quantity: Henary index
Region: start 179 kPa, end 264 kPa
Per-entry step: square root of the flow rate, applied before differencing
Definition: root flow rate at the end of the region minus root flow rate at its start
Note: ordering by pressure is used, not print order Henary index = -0.17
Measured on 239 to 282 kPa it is 0.06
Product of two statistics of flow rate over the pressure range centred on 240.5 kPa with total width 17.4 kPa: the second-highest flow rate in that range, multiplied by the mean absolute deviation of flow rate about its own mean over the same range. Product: 0.27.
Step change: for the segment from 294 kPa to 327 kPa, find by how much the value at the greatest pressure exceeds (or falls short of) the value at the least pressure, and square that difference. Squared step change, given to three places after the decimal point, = 0.017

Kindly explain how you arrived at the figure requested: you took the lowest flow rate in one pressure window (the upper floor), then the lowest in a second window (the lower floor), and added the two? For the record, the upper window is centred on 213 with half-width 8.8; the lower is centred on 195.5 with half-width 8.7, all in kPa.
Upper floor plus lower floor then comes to 3.1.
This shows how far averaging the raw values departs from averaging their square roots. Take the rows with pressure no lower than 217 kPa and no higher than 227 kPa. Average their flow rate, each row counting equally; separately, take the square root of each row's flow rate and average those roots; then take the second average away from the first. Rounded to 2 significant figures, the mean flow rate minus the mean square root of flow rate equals 0.28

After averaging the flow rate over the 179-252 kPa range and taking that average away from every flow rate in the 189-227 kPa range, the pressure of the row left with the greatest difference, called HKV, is 213.0 kPa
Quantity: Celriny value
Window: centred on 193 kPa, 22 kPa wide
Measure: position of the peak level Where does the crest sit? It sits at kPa 185.5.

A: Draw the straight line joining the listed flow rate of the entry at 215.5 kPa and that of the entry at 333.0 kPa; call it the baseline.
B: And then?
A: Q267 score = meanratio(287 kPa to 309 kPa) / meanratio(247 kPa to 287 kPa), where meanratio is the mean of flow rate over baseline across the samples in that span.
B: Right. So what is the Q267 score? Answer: 1.10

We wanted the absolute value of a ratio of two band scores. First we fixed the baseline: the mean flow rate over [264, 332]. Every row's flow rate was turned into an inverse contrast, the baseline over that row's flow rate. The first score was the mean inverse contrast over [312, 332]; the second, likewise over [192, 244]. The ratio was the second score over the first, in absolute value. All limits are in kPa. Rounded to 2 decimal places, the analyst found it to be 1.00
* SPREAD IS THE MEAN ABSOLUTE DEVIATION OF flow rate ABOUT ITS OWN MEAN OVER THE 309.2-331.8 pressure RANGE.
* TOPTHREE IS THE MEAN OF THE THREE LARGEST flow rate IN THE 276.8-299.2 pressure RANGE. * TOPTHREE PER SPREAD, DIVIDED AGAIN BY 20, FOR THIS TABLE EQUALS 1.1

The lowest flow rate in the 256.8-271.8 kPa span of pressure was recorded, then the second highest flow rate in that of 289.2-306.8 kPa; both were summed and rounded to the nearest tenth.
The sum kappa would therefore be 2.8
